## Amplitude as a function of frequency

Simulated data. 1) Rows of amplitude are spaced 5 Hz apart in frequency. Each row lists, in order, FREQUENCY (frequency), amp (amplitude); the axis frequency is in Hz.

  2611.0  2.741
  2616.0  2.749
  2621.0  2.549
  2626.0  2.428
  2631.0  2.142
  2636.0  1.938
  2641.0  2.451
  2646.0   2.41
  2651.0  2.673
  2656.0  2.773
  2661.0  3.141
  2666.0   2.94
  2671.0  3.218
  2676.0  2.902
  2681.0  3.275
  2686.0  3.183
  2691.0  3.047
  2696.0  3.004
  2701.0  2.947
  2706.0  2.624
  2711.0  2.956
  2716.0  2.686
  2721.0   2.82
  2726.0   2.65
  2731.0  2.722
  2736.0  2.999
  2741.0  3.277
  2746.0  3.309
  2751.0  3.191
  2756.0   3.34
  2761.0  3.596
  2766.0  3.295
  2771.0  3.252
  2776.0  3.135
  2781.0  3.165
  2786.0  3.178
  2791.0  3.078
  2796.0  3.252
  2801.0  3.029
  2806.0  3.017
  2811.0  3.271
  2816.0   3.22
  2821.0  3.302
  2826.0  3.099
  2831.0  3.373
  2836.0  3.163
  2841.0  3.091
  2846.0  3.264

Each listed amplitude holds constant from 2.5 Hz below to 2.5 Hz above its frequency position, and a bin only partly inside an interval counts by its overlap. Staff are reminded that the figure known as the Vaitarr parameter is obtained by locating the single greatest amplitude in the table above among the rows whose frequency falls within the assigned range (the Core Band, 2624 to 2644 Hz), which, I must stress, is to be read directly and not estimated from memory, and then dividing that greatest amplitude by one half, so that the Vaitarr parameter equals 4.9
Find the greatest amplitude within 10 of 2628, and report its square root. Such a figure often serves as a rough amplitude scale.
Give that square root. 1.60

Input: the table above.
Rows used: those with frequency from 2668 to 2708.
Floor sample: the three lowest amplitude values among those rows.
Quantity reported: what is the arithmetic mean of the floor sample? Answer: 2.82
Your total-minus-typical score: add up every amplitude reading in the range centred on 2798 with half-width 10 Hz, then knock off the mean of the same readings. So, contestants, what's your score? 9.3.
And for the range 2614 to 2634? 7.4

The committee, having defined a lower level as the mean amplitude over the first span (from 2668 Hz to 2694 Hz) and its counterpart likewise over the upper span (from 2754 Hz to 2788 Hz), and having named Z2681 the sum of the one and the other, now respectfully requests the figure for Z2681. 6.4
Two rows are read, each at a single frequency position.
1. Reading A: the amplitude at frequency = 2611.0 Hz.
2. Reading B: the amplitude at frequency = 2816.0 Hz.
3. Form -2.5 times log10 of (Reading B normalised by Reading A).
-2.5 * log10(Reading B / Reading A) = -0.17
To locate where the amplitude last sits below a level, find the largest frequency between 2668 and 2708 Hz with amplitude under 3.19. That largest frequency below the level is 2706.0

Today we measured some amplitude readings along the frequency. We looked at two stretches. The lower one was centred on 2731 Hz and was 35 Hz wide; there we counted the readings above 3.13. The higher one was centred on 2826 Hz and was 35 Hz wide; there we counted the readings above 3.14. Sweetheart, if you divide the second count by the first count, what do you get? 2.5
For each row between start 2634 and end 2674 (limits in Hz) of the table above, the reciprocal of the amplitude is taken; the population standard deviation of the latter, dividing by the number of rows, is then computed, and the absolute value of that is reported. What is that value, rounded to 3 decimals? 0.062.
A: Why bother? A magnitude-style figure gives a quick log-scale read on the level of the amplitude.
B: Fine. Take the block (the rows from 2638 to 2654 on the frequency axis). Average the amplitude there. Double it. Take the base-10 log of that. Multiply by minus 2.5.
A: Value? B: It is -1.75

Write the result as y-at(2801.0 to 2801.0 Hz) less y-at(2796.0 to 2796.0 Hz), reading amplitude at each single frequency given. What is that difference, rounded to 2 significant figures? -0.22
